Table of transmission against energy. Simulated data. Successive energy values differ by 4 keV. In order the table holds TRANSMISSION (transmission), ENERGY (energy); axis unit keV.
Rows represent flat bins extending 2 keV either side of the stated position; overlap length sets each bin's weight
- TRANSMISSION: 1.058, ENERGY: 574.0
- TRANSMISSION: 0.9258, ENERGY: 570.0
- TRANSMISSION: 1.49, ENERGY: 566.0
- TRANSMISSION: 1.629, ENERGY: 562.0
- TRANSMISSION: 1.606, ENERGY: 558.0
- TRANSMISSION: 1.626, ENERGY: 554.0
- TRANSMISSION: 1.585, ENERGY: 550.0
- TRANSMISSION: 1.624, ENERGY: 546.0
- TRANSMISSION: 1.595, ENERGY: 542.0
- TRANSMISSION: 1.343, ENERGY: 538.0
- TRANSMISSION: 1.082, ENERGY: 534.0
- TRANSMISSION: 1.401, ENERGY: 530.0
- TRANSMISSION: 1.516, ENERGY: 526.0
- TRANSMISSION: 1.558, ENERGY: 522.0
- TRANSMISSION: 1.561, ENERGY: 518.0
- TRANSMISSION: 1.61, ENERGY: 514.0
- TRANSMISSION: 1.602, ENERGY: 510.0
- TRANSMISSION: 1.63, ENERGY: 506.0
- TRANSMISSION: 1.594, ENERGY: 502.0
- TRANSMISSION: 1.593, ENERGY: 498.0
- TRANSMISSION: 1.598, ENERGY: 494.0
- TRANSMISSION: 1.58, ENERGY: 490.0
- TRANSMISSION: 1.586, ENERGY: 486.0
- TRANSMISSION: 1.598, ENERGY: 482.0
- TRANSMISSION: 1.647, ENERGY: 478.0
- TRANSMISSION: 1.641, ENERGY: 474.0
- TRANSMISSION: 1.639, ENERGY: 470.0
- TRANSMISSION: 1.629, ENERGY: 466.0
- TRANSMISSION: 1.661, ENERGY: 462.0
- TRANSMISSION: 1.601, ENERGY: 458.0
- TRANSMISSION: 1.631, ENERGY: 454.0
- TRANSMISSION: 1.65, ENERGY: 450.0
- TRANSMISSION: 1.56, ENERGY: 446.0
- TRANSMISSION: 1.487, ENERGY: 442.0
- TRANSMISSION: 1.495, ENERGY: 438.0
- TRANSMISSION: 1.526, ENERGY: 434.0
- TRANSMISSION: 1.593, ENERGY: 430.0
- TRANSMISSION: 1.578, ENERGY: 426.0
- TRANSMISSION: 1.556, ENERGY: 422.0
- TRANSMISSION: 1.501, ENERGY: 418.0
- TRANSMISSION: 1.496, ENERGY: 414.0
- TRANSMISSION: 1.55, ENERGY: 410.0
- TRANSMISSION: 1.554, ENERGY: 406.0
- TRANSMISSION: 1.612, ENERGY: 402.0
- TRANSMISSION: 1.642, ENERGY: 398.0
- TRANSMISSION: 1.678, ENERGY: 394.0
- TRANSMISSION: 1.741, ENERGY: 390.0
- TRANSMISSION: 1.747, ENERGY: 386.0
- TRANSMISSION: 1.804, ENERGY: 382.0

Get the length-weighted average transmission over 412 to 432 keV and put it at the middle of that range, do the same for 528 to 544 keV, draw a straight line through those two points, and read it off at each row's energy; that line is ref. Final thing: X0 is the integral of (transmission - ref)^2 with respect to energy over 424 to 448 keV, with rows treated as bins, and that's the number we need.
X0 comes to 0.0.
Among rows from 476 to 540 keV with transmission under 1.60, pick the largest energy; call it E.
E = 538.0 keV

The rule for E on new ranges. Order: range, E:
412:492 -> 490.0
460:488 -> 486.0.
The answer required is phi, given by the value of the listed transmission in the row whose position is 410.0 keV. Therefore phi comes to 1.55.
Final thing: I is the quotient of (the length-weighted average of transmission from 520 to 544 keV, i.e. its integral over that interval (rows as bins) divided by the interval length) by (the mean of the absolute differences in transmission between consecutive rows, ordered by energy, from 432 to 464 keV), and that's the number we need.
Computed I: 32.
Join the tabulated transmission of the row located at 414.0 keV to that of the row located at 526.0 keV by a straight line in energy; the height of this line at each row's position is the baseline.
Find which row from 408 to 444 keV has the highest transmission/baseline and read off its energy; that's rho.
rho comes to 430.0 keV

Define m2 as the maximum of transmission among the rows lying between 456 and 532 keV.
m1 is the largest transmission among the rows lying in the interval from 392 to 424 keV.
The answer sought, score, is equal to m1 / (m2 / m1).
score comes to 1.70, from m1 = 1.678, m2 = 1.661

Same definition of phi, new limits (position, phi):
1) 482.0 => 1.598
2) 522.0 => 1.558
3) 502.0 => 1.594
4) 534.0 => 1.082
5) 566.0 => 1.49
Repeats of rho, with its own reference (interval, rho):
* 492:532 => 506.0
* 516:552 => 546.0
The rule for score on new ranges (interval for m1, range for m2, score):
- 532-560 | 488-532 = 1.62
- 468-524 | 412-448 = 1.70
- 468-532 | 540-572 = 1.67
